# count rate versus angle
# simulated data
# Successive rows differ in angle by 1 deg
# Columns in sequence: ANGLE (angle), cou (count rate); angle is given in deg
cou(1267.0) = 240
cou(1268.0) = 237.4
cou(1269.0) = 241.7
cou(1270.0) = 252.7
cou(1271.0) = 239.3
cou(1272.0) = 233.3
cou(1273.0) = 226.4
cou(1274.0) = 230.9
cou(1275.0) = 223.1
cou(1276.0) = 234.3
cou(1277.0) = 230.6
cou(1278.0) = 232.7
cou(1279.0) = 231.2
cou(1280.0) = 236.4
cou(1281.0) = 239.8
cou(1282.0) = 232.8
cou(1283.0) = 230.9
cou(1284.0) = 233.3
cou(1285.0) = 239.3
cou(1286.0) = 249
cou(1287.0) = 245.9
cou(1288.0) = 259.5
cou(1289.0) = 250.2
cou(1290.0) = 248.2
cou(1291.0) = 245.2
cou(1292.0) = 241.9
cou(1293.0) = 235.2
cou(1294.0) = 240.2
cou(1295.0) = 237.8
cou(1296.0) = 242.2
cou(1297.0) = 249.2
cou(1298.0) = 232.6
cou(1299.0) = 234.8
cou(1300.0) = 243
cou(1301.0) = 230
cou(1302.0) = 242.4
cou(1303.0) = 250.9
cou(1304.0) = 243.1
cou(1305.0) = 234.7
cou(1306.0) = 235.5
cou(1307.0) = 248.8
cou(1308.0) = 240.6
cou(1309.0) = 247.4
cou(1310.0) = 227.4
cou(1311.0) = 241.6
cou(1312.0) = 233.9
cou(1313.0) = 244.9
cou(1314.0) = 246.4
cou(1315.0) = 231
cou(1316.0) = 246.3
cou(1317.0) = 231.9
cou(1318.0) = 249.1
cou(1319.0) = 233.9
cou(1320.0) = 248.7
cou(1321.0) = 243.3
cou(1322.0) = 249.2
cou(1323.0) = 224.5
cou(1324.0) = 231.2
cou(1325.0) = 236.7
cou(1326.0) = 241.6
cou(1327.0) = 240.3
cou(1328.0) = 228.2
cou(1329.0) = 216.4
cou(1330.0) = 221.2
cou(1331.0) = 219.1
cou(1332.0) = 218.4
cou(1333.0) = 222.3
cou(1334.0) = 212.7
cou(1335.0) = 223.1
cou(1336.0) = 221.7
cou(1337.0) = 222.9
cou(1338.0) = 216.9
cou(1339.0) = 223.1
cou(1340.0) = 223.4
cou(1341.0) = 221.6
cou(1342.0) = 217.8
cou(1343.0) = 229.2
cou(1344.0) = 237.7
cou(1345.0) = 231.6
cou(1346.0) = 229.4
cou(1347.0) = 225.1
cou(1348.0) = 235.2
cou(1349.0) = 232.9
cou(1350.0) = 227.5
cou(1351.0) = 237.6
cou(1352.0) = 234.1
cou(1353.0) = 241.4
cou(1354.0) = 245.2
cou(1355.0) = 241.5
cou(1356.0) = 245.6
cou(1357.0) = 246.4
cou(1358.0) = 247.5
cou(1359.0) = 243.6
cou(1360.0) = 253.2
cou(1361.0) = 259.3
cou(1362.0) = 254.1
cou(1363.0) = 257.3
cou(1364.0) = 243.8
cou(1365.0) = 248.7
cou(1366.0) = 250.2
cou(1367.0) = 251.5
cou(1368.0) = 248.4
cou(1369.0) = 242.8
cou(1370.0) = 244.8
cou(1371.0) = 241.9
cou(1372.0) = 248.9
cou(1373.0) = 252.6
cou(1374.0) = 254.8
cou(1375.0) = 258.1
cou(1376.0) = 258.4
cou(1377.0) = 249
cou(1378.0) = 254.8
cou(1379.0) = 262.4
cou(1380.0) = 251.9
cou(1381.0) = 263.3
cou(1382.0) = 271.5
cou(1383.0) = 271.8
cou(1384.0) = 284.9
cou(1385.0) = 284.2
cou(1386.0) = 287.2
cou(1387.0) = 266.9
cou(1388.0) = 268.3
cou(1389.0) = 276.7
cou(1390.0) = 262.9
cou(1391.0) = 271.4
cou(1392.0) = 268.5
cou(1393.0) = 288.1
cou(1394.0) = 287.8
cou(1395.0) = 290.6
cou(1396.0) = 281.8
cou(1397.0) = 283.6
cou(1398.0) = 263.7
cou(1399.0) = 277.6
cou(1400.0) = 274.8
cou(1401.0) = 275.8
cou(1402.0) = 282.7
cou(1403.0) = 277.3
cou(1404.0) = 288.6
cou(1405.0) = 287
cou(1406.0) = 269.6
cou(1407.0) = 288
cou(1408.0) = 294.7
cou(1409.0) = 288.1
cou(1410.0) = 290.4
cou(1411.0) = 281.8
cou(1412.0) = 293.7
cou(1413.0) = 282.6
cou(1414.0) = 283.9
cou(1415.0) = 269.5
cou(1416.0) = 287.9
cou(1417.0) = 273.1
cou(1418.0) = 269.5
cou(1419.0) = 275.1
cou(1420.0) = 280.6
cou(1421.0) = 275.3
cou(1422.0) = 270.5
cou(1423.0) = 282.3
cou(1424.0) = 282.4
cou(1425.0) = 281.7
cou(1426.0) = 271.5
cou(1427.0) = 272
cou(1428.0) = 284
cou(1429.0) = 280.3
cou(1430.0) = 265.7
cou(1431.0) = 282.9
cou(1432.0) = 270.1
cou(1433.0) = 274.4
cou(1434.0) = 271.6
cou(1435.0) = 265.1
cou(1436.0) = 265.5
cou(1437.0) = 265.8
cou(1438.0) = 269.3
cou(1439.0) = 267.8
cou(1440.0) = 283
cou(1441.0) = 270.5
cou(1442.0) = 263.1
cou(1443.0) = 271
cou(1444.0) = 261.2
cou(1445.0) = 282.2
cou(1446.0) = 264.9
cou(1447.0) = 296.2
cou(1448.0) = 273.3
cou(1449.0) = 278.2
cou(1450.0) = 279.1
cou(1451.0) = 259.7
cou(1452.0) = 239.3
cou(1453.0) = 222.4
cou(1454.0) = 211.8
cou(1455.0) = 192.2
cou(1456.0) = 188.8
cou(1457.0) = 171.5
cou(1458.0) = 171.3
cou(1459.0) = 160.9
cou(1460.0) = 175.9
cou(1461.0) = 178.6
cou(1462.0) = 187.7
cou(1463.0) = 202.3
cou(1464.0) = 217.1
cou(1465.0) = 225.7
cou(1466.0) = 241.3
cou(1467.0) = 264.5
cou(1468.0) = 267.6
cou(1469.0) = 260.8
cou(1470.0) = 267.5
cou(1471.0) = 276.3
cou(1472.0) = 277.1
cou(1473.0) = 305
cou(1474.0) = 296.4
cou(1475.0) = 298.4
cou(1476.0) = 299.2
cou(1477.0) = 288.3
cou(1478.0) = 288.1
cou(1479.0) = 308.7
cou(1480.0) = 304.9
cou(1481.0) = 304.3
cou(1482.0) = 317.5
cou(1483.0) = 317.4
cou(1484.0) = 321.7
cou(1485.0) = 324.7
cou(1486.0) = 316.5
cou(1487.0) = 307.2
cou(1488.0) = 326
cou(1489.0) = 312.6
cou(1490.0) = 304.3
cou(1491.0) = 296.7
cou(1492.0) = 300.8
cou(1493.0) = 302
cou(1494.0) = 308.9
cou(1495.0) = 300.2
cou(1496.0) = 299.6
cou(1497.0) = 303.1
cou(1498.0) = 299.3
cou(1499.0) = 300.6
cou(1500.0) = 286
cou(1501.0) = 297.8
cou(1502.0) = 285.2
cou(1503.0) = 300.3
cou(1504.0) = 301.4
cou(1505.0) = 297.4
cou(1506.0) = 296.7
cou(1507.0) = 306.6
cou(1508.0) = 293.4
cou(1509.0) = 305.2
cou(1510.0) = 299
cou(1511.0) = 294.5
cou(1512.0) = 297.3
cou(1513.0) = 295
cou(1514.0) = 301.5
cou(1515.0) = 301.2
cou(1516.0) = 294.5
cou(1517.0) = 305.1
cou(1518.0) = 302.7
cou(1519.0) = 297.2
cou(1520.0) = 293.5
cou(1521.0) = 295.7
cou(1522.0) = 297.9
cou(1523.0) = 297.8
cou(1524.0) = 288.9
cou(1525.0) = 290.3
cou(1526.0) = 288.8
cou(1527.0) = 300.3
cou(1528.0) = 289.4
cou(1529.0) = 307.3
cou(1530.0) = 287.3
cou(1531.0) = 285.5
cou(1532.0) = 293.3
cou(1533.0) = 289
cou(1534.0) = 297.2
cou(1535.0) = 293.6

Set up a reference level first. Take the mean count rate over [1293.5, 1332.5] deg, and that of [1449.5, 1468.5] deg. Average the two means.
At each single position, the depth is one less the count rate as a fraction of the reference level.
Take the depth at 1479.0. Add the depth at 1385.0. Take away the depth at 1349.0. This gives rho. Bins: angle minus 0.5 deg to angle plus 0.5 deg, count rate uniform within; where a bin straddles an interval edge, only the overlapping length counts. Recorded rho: -0.60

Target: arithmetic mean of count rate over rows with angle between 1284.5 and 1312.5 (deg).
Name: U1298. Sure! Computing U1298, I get 242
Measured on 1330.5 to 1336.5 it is 220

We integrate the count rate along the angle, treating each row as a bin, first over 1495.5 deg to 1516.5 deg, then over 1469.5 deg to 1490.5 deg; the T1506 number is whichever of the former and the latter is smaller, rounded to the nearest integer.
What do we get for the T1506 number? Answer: 6256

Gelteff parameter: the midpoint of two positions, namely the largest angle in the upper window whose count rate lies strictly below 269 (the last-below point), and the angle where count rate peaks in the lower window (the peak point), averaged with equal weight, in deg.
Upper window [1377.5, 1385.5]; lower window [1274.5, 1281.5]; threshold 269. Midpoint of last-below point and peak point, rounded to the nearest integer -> 1331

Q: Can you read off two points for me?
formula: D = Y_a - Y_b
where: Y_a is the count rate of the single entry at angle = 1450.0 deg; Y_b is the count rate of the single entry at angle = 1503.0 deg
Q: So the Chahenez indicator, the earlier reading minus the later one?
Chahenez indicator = -21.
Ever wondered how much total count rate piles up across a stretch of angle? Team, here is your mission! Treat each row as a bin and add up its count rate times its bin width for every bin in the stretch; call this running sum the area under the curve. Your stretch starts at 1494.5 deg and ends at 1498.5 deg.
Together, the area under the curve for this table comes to 1202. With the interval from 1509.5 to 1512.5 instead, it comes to 891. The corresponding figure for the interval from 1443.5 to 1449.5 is 1656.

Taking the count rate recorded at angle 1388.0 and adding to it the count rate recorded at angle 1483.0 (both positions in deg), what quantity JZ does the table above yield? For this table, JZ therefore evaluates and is 586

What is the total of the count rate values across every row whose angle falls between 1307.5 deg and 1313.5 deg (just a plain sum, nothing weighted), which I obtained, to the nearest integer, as 1436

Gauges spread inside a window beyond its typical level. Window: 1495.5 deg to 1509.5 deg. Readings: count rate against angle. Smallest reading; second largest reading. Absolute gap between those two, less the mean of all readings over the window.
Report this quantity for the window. -278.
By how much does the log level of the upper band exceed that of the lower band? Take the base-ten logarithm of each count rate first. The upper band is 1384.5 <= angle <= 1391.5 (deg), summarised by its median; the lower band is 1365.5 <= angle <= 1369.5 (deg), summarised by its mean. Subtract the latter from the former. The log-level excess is 0.04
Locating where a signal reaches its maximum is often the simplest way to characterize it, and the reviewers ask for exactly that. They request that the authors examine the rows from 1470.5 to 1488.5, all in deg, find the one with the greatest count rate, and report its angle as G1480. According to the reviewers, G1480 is 1488.0 deg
